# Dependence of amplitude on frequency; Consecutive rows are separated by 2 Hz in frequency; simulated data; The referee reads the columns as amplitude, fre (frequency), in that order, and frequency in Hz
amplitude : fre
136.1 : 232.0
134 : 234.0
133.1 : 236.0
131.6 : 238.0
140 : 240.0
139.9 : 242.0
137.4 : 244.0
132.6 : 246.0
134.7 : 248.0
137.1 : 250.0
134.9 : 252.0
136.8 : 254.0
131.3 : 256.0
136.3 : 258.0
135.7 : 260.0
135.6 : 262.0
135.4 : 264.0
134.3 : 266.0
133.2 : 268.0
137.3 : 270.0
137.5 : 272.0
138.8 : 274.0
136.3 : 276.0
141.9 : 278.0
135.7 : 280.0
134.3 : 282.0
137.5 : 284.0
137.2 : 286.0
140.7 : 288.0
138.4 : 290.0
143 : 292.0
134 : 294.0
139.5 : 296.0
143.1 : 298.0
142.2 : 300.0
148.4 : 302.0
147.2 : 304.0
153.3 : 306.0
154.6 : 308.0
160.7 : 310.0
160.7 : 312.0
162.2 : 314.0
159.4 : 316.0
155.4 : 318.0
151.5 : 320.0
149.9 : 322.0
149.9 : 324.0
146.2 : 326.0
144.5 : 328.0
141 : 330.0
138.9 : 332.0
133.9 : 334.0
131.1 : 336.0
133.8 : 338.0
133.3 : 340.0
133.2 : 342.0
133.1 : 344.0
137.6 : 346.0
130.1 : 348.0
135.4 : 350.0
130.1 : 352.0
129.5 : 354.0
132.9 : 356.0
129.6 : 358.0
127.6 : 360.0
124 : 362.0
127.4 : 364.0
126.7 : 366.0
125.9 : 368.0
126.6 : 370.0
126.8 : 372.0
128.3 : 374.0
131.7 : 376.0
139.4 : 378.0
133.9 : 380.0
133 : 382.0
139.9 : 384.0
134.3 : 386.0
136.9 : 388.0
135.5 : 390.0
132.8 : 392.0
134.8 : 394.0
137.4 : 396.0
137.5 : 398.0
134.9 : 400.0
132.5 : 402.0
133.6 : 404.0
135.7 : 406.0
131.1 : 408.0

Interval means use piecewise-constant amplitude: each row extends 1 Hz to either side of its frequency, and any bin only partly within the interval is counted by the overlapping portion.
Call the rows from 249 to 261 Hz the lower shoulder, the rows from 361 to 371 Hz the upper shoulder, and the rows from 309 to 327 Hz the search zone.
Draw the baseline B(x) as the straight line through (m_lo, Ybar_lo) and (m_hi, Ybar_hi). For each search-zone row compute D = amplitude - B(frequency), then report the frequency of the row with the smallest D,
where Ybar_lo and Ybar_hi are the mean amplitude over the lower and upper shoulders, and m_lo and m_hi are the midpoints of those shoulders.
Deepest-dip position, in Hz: 326.0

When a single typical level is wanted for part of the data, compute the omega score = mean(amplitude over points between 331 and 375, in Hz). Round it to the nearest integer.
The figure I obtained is 131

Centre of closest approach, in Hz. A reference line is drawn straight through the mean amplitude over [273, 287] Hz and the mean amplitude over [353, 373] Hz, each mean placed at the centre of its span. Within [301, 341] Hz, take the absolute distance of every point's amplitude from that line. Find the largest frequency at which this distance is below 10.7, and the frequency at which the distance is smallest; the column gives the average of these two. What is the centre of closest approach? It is 338 Hz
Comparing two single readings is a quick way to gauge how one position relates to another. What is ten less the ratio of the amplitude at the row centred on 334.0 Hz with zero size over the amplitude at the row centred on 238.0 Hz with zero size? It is 8.983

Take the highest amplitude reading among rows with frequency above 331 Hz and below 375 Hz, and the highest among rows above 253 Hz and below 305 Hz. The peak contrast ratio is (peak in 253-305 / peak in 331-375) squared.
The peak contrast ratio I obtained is 1.14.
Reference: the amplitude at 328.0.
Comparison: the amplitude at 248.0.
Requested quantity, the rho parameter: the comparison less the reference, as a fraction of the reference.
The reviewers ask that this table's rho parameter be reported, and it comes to -0.07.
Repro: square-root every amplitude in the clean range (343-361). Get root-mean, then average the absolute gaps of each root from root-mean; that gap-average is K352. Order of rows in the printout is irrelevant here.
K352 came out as 0.12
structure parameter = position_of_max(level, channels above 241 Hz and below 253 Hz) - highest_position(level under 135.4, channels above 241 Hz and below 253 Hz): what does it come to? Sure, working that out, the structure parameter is -10 Hz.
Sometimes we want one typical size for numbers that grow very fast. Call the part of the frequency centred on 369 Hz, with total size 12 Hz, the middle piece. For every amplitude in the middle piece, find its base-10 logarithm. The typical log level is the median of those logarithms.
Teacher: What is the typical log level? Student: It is 2.10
